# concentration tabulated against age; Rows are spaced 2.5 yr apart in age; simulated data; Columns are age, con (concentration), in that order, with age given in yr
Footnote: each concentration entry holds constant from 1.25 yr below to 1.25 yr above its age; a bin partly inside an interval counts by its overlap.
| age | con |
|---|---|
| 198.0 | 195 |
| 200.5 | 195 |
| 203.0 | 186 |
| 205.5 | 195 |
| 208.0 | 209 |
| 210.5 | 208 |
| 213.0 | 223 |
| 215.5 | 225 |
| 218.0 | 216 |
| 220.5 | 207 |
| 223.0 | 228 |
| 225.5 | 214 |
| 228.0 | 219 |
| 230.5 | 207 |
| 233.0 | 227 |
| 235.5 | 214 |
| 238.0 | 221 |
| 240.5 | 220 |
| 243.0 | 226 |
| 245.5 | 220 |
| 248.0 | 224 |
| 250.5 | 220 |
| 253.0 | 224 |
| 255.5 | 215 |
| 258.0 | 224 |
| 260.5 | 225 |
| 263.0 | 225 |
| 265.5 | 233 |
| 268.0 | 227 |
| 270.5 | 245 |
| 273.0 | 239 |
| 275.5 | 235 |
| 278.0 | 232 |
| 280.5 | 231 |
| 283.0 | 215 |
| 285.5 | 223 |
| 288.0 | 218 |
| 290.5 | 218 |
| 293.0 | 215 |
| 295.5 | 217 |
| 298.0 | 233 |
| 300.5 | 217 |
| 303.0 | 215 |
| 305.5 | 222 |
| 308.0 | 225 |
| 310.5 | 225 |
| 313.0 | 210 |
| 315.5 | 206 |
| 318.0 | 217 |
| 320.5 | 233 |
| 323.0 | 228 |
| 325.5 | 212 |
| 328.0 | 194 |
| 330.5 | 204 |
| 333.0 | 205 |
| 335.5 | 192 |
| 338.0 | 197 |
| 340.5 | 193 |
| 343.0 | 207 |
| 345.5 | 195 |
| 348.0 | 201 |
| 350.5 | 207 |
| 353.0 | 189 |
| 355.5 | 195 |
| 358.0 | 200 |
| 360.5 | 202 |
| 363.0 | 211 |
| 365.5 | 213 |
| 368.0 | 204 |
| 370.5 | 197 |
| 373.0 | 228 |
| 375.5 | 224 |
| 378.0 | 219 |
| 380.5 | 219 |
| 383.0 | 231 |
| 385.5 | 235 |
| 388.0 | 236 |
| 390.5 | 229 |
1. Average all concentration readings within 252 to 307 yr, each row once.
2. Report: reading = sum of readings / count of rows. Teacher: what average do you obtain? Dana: 224.9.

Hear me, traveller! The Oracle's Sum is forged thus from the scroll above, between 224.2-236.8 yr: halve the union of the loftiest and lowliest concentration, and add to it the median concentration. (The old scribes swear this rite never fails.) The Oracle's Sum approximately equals 431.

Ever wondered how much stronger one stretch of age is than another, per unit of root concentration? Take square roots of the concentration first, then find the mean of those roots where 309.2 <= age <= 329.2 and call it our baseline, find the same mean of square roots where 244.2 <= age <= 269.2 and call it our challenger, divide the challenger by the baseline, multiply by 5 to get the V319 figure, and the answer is 5.09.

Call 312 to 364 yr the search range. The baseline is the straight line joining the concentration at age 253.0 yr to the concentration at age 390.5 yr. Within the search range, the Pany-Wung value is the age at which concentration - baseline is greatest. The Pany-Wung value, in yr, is 320.5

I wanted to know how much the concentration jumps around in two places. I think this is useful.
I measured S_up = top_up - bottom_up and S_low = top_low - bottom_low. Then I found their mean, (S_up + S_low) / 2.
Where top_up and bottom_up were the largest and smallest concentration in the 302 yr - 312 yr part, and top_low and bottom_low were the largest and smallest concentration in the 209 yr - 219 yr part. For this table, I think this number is 13.5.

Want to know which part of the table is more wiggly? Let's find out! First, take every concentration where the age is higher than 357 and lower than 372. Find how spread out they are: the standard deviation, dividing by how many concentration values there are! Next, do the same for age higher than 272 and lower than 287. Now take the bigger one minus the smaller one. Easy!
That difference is 2.2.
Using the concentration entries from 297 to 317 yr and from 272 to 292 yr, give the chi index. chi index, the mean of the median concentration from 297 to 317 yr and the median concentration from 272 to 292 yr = 223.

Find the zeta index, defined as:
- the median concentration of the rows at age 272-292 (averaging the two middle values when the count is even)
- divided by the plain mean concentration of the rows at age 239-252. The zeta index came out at 1.02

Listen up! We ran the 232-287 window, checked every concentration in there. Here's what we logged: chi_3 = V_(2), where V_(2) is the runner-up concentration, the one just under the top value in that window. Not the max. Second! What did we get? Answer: 239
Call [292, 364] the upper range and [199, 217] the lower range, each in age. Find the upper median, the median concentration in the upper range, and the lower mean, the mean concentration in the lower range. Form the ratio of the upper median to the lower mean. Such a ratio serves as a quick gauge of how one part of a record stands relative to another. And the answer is 1.01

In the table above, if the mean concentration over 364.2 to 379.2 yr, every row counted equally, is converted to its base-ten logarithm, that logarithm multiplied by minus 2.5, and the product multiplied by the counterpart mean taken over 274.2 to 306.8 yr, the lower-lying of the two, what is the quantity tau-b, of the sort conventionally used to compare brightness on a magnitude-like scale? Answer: -1296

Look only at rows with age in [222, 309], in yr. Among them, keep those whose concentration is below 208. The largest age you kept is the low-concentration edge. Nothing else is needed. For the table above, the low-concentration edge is 230.5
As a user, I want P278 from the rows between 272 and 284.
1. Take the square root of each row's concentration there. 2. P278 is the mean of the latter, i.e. 15.2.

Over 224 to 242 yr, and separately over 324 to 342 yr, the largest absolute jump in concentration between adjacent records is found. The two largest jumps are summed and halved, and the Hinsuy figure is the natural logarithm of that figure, 2.9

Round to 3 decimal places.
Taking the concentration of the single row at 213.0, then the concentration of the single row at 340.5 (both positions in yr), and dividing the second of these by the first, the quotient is 0.865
